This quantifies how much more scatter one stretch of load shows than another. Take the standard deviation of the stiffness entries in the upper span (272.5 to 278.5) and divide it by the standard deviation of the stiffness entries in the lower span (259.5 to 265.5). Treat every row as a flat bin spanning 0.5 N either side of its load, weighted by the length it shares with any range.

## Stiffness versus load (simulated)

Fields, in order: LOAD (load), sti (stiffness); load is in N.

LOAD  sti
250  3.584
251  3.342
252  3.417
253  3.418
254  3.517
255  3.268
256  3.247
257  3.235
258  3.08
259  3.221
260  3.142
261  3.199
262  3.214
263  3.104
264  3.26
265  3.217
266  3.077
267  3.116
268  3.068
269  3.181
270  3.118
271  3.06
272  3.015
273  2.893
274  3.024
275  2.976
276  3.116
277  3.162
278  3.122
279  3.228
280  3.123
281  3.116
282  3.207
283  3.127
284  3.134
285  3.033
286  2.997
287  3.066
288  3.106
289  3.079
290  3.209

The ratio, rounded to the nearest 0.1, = 1.8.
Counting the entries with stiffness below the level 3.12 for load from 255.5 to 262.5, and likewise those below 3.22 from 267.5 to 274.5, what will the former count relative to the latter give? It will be 0.143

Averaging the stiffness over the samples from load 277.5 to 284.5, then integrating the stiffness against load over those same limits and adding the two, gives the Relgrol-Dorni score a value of 25.21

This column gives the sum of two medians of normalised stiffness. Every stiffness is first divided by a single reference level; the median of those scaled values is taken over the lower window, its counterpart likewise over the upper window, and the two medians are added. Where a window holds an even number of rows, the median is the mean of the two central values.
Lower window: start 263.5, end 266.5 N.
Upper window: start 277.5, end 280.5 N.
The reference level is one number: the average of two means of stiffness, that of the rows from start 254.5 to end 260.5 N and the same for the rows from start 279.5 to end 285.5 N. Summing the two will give 2.01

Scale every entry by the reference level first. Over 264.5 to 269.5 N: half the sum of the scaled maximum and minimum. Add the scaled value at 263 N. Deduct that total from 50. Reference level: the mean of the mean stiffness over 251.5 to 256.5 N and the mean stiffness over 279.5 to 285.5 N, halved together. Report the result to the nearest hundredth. 48.08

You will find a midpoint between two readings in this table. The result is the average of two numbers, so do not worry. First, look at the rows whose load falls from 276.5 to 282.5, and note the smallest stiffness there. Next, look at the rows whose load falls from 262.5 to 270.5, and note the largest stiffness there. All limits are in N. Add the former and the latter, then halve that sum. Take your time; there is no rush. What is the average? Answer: 3.19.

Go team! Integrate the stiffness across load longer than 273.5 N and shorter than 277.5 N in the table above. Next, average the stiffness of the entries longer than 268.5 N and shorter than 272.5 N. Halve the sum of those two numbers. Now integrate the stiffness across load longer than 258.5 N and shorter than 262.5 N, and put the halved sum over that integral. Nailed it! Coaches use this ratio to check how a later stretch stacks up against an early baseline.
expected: 0.602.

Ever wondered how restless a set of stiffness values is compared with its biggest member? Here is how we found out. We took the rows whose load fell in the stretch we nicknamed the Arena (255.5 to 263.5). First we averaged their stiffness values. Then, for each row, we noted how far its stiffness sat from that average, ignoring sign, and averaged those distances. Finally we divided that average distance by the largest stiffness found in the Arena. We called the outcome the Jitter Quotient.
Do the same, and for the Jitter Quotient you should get 0.0165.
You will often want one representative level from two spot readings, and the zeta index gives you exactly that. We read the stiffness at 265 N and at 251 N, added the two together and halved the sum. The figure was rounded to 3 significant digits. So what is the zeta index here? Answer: 3.28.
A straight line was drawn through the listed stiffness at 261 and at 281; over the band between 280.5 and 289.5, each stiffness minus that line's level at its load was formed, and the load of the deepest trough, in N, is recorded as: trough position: 286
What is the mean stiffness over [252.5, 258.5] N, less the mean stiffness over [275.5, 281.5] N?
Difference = 0.150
